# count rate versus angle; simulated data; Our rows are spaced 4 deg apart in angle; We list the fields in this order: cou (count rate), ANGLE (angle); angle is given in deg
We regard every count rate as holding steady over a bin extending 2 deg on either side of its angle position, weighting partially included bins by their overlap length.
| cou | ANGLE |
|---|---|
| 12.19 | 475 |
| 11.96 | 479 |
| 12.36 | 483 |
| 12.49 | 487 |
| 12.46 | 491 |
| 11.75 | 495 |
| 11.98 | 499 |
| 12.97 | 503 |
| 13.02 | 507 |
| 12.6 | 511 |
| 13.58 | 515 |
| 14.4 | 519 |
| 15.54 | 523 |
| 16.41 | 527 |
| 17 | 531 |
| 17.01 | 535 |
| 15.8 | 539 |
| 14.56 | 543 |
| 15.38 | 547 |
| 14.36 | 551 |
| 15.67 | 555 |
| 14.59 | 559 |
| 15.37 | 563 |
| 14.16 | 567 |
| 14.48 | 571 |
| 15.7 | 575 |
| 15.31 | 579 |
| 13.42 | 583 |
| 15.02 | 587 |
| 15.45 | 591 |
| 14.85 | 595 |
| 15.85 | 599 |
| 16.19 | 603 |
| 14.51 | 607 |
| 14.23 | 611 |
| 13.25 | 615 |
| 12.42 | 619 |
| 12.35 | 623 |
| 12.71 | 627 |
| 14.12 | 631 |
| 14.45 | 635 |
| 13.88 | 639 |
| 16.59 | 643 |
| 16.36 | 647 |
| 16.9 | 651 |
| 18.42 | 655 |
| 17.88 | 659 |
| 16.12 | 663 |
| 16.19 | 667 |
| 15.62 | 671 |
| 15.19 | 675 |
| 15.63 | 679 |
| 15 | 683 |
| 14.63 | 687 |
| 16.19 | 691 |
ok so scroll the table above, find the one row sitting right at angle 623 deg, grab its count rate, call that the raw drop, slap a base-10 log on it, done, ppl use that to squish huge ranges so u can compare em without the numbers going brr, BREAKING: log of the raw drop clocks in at 1.09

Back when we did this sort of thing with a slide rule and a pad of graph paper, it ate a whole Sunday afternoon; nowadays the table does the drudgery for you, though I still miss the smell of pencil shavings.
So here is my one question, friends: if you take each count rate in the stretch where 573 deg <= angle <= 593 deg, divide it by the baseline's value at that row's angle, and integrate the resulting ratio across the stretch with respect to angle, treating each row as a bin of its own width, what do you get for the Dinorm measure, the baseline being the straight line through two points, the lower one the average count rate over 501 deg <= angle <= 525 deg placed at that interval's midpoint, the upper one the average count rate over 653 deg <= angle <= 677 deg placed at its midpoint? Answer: 20.0 deg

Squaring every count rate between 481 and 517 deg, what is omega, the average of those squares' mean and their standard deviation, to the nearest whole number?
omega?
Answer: 86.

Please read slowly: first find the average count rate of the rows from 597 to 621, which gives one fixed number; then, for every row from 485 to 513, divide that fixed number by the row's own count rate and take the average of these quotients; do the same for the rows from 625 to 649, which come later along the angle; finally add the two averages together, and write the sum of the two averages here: 2.15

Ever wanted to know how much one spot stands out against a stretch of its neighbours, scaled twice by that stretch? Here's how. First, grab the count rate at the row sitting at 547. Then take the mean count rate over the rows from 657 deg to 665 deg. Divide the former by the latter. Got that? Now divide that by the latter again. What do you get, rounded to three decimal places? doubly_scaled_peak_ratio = 0.053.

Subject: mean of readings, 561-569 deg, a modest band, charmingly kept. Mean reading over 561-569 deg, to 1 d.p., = 14.8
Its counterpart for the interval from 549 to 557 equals 15.0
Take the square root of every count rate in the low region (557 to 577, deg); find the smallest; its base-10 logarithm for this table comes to 0.576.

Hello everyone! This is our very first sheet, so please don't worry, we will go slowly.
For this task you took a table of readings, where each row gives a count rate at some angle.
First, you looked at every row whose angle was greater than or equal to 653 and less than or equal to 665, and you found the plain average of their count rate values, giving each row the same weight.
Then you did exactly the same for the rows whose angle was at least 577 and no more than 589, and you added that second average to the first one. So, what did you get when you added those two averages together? 32.1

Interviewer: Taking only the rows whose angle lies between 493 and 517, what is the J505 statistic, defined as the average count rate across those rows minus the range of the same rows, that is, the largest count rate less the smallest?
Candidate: 10.8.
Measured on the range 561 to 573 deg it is 13.5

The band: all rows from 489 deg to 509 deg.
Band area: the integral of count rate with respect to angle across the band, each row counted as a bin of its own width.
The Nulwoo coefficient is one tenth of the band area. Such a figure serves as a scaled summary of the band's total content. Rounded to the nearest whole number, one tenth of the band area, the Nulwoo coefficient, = 25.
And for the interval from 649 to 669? 34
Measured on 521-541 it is 33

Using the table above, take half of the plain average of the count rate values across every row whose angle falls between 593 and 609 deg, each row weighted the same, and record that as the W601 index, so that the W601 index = 7.7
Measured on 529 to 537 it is 8.5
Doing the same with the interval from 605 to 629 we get 6.6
